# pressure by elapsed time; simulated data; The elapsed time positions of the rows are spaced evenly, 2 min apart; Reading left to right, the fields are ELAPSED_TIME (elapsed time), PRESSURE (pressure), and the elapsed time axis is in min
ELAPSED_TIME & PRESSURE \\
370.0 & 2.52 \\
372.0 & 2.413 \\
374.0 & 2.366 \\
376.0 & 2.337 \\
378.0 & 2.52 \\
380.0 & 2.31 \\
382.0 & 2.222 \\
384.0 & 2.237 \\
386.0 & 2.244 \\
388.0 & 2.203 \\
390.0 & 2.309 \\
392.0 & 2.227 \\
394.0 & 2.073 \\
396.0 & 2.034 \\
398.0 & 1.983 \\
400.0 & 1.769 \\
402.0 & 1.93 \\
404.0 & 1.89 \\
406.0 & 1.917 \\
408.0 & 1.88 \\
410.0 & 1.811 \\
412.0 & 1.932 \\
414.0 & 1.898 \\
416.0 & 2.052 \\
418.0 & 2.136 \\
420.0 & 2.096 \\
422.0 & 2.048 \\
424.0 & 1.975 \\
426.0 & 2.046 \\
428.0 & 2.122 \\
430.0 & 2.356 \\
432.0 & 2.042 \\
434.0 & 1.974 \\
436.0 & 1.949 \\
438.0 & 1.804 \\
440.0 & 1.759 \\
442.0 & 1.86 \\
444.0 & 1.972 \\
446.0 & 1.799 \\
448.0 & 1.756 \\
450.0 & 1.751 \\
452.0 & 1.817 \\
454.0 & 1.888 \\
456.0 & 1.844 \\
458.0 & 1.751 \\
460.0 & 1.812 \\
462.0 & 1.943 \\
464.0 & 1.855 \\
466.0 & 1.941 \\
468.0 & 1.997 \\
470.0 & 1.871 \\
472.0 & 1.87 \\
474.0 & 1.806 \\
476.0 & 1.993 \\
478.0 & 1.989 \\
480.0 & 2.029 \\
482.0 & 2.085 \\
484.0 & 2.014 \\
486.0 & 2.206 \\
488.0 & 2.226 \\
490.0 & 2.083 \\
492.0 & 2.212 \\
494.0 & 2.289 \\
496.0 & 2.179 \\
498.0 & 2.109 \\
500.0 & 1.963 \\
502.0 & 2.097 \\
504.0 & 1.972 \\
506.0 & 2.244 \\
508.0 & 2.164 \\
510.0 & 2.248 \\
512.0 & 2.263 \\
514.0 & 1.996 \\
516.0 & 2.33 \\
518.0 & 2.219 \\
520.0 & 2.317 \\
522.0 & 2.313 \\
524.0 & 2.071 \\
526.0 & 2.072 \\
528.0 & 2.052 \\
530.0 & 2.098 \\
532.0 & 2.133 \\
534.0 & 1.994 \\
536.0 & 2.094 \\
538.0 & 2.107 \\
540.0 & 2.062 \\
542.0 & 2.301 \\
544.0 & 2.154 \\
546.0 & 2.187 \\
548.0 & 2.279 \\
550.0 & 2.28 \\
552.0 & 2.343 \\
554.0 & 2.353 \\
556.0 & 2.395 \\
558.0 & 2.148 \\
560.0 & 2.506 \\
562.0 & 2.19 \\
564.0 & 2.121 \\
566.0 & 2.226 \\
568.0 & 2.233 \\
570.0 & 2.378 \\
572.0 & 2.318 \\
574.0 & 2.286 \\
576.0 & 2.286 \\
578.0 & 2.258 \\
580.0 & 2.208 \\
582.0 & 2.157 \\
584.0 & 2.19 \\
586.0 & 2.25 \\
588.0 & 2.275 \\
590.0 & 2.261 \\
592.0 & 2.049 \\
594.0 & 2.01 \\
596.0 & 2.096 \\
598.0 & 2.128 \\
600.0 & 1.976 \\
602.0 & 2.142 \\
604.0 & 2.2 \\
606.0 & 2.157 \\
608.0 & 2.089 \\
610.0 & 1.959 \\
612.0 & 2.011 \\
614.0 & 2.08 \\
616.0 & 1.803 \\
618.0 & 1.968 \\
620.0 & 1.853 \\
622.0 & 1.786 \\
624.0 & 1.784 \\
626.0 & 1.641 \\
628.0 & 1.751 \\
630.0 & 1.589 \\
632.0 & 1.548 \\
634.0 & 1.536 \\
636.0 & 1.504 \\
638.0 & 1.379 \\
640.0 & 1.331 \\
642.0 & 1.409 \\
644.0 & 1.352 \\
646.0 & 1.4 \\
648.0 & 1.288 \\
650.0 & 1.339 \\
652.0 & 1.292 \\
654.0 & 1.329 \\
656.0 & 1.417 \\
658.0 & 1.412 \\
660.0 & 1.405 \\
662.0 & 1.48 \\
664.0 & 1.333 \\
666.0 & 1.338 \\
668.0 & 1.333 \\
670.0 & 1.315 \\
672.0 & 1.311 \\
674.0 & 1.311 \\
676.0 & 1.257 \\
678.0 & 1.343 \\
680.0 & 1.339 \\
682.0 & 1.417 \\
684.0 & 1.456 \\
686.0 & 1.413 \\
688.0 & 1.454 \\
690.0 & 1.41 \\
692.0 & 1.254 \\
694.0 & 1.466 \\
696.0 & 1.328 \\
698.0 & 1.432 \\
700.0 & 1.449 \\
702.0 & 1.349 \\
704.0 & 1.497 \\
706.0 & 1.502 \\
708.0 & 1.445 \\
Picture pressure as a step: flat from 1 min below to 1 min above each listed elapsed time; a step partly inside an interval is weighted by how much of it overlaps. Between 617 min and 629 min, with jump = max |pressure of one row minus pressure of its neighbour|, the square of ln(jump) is 3.8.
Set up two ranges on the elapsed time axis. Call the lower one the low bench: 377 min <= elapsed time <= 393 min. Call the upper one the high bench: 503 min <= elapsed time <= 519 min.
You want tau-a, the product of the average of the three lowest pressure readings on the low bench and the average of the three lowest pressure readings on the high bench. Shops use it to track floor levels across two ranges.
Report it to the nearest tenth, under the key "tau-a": 4.5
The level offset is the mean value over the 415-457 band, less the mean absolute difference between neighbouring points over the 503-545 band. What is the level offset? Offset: 1.84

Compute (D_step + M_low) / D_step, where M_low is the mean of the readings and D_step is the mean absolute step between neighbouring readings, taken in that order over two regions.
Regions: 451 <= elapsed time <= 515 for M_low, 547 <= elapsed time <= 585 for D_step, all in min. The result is 24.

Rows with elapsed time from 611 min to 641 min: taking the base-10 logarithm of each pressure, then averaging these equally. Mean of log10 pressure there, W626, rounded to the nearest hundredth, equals 0.23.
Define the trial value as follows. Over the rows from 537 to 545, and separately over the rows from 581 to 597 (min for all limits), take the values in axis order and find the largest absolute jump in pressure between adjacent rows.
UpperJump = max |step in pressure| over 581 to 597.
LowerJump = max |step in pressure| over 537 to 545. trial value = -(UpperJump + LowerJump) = -0.45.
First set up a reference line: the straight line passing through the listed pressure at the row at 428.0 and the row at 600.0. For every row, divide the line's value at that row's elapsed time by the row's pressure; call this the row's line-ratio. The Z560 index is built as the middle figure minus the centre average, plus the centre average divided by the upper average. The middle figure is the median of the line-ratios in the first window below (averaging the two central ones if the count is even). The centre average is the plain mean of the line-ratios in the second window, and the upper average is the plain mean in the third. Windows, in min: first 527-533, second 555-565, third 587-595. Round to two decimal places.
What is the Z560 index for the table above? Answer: 1.04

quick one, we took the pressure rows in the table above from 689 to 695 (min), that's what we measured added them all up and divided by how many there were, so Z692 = 1.38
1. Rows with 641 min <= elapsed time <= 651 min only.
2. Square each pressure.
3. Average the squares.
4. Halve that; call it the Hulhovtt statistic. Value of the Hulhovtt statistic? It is 0.92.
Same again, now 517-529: 2.37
